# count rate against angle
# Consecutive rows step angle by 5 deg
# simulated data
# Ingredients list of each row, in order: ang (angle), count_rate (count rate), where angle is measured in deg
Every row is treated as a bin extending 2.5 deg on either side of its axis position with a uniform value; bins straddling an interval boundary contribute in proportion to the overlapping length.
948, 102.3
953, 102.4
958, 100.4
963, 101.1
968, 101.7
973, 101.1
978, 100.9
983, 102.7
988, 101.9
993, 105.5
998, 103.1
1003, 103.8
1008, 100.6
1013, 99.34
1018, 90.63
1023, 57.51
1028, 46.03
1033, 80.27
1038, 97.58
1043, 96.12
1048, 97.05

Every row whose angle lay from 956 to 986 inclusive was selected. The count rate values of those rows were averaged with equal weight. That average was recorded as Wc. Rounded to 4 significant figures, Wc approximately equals 101.3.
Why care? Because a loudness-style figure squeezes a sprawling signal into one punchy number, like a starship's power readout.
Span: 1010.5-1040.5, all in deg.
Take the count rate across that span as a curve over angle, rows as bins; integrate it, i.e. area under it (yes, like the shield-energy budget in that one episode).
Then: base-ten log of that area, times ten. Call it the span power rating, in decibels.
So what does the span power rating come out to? 33.7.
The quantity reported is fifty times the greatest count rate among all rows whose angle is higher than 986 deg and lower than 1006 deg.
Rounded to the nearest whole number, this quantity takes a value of 5275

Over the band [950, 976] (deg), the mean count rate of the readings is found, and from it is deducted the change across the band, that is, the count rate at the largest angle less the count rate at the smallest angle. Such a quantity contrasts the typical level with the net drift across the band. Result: 103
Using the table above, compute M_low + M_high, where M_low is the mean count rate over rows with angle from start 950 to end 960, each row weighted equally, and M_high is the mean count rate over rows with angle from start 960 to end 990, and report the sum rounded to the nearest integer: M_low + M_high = 203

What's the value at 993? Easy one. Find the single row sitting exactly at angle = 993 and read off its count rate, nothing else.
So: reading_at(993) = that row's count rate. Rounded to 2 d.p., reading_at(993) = 105.50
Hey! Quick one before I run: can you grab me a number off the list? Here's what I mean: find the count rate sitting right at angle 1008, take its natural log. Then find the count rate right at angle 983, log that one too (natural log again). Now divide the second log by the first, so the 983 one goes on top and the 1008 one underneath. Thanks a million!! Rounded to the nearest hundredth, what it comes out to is 1.00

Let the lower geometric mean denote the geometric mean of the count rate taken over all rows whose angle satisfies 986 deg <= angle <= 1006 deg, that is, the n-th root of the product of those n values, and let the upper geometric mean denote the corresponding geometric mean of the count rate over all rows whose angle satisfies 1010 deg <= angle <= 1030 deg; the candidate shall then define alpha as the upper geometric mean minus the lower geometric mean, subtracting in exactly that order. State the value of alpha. -34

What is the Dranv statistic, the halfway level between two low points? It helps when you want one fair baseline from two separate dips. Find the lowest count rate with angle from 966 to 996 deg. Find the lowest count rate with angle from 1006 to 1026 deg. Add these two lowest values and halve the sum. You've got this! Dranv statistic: 79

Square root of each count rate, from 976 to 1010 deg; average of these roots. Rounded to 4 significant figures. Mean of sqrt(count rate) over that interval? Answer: 10.13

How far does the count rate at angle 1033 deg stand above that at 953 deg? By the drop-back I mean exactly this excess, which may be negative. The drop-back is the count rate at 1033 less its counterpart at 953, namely -22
